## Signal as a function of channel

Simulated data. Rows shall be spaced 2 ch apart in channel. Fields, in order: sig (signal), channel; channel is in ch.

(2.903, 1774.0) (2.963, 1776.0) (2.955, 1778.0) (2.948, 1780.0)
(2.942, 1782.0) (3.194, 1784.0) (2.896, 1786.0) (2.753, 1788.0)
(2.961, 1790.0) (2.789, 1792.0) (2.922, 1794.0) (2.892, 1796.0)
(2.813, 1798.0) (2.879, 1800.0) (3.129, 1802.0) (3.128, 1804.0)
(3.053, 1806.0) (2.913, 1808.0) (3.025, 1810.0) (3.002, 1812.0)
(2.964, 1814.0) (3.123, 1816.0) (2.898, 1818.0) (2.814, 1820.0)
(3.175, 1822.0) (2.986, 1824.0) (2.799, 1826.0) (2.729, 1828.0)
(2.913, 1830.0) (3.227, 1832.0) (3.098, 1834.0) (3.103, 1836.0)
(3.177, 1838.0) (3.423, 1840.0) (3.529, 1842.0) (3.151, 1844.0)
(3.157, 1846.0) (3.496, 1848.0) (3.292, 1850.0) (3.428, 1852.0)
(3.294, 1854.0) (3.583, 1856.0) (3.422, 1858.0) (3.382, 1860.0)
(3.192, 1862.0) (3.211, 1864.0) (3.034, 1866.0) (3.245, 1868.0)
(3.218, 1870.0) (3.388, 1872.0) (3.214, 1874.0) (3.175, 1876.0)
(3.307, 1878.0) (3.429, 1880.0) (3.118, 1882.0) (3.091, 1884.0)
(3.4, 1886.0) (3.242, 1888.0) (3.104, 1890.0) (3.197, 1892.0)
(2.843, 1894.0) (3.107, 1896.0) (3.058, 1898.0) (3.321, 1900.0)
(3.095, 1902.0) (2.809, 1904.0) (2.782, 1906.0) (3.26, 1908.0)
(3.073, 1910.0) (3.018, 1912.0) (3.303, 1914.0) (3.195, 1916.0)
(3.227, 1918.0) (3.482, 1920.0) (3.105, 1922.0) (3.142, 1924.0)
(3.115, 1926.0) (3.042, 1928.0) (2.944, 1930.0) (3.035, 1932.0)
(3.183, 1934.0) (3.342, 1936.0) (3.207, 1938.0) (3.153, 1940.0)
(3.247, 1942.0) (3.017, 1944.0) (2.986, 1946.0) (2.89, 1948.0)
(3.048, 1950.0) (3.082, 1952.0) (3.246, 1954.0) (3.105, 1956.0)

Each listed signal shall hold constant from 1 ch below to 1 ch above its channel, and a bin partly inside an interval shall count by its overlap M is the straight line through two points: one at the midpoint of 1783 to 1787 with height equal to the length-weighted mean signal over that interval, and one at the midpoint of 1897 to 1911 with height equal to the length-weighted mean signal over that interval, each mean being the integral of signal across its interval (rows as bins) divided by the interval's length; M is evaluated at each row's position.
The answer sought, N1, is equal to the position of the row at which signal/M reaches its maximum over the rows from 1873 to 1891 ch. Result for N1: 1880.0 ch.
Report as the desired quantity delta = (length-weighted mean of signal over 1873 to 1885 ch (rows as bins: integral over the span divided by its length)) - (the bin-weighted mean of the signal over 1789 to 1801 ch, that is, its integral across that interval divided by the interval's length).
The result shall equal 0.35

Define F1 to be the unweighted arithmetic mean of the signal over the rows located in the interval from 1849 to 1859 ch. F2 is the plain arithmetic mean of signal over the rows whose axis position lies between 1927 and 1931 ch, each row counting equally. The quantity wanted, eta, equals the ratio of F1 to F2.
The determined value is 1.14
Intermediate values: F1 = 3.40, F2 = 2.99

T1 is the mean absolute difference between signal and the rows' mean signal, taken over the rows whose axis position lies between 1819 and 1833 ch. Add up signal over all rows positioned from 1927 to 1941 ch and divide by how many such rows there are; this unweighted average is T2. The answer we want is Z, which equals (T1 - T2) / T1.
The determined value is -19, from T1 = 0.15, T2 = 3.13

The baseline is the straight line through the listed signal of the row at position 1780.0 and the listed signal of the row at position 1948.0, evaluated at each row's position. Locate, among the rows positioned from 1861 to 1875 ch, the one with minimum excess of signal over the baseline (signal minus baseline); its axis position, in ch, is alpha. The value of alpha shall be 1866.0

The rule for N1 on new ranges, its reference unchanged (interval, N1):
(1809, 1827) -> 1822.0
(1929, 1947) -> 1936.0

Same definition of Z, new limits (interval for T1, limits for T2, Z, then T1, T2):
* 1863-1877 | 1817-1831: -46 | 0.06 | 2.90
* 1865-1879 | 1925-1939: -41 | 0.07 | 3.12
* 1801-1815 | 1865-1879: -51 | 0.06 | 3.23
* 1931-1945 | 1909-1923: -36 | 0.09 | 3.20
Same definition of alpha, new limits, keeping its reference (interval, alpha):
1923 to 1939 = 1930.0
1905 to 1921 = 1906.0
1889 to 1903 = 1894.0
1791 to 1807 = 1792.0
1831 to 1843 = 1834.0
